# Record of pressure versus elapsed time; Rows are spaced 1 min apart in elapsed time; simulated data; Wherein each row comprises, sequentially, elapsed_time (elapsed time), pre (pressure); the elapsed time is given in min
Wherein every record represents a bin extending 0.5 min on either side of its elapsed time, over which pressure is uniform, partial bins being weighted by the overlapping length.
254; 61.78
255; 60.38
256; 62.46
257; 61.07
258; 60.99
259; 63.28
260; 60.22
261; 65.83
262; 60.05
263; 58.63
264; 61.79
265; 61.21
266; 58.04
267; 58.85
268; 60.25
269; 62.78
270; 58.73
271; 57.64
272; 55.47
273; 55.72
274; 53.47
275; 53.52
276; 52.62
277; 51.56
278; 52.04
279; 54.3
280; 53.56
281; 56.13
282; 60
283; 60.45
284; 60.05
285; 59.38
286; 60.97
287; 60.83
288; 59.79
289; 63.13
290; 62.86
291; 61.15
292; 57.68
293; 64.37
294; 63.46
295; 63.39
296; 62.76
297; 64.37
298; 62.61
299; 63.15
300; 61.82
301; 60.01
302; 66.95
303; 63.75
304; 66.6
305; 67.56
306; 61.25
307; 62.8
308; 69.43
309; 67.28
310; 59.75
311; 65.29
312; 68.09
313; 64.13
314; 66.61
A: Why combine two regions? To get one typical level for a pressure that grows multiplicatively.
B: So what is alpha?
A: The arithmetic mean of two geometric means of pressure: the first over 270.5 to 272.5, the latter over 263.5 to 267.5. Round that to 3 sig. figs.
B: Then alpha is 58.2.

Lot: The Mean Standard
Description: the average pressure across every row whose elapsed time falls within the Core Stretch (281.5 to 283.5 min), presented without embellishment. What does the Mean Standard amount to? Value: 60.2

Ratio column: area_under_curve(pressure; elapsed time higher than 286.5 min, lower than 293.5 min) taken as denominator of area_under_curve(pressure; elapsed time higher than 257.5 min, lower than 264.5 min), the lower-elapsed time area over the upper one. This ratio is 1.00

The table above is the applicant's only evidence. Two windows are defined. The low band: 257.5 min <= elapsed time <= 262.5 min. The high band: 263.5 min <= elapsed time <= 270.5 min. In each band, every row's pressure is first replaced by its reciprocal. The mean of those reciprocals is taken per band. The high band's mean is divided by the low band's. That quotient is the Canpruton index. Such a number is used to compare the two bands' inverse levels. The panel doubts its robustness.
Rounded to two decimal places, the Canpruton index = 1.03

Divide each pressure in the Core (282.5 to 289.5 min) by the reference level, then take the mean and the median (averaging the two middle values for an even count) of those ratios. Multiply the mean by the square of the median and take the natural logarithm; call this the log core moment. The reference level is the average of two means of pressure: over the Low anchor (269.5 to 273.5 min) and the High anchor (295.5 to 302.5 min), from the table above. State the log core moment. 0.0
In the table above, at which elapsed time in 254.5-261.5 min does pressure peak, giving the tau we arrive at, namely 261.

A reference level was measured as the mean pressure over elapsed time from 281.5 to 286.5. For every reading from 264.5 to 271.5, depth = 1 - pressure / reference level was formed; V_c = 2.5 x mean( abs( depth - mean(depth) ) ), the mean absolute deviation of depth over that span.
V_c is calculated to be 0.063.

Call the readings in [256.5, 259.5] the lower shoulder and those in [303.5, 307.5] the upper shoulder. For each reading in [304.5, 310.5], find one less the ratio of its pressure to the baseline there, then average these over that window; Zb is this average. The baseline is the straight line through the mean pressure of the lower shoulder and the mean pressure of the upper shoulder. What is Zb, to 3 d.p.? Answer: 0.000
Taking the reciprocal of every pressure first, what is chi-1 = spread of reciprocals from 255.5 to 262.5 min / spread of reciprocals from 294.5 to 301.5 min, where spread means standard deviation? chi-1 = 1.46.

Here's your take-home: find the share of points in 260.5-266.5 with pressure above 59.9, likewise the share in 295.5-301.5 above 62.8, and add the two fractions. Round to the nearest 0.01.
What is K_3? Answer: 1.00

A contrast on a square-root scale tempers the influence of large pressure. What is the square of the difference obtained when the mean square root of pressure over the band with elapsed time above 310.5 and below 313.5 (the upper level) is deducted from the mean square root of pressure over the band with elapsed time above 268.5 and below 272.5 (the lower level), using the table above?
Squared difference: 0.21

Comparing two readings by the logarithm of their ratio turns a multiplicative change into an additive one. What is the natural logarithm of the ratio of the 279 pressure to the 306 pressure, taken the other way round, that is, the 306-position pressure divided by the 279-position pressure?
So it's 0.120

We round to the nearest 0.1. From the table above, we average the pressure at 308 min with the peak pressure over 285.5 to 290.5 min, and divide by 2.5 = 26.5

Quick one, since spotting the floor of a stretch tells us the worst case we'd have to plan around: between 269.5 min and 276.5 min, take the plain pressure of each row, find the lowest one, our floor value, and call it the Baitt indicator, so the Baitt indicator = 52.62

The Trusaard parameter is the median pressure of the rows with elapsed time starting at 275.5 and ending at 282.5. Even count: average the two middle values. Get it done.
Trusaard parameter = 53.6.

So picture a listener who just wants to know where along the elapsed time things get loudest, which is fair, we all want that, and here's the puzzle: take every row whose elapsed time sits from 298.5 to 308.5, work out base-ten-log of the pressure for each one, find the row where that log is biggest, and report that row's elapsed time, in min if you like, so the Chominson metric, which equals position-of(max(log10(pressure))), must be 308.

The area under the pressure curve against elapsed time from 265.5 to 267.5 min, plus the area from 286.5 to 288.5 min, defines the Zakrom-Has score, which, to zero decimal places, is 238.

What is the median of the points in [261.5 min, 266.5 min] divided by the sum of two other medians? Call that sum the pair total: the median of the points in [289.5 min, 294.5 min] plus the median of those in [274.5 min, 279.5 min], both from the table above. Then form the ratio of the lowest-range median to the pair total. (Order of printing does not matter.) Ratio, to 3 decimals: 0.520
